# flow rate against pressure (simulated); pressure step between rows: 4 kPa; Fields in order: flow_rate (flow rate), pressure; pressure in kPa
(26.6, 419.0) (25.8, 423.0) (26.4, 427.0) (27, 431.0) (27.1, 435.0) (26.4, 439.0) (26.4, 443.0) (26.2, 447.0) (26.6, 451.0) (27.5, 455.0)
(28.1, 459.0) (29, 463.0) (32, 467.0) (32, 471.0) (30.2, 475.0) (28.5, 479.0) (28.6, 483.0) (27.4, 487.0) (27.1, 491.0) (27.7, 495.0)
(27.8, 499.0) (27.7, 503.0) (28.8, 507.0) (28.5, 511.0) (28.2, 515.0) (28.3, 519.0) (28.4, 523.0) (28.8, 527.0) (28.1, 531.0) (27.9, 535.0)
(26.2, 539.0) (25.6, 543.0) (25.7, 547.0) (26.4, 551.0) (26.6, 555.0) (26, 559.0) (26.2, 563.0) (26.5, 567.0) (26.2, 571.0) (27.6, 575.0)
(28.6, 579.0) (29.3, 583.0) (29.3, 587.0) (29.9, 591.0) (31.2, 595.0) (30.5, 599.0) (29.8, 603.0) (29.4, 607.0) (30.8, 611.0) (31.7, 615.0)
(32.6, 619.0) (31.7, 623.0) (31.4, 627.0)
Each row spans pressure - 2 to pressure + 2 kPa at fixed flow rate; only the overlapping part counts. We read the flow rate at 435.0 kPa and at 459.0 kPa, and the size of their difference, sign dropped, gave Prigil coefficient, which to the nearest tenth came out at 1.0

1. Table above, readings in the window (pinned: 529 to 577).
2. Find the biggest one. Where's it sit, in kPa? 531.0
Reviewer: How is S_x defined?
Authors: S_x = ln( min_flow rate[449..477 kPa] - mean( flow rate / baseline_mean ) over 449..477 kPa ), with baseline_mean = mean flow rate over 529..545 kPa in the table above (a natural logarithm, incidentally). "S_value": 3.24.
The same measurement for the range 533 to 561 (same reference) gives 3.20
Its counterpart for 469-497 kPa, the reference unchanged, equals 3.26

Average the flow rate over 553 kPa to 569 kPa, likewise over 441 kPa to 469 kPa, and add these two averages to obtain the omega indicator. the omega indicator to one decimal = 54.3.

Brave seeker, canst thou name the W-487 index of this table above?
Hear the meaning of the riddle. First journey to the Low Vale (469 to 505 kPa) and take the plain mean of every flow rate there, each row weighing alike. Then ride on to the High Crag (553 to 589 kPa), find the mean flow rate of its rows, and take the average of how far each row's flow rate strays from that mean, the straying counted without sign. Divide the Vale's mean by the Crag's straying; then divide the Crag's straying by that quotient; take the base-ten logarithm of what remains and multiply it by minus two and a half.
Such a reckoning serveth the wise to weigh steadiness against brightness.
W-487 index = 3.3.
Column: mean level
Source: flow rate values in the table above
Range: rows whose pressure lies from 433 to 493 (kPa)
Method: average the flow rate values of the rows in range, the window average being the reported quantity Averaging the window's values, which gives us 28.2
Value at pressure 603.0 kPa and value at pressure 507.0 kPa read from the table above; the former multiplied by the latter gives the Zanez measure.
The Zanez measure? 858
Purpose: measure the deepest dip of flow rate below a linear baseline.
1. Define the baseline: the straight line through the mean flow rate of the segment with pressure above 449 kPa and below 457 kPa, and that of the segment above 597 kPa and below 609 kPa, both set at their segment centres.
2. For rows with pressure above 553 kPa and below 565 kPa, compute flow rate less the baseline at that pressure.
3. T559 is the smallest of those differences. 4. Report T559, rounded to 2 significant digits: -3.1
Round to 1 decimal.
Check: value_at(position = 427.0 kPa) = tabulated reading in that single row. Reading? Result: 26.4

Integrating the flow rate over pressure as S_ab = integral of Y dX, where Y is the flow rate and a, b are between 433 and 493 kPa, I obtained 1692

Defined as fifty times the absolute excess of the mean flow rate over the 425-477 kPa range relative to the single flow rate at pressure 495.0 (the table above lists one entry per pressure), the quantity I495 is 18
